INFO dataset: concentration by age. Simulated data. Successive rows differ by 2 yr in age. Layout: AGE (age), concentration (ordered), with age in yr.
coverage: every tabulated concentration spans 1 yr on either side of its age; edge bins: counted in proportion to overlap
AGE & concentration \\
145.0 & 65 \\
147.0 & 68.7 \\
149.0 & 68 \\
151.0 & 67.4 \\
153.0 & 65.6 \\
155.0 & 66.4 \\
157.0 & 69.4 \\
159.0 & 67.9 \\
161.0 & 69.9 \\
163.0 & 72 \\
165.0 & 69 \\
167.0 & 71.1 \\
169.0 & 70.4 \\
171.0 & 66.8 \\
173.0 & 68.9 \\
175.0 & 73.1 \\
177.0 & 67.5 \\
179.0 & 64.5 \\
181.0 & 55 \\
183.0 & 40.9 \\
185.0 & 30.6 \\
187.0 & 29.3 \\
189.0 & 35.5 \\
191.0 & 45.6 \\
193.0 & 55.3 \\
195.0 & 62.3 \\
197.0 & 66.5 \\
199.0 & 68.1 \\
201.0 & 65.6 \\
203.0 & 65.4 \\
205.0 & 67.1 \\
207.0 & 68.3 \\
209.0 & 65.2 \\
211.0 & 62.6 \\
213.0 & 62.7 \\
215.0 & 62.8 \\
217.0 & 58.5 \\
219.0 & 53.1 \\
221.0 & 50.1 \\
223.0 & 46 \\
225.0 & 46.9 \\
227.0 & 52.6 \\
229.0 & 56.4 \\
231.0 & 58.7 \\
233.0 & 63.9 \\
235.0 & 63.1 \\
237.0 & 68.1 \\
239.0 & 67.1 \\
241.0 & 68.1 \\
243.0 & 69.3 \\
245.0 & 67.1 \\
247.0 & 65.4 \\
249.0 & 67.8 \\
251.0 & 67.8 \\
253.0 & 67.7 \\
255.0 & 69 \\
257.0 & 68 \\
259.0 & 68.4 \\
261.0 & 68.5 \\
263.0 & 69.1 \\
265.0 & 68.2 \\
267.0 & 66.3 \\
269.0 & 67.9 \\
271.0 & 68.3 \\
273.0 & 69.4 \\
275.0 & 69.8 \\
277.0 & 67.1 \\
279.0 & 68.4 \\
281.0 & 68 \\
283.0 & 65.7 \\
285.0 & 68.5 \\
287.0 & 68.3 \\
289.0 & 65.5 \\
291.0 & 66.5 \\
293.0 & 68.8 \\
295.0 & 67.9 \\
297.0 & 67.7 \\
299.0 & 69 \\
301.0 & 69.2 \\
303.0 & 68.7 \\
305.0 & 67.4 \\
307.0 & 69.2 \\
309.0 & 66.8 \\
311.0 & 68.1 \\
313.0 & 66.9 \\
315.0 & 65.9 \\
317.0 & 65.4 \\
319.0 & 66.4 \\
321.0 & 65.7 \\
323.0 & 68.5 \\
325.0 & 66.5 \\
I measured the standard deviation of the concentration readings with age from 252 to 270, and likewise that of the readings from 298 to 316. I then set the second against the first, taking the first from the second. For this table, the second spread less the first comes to 0.4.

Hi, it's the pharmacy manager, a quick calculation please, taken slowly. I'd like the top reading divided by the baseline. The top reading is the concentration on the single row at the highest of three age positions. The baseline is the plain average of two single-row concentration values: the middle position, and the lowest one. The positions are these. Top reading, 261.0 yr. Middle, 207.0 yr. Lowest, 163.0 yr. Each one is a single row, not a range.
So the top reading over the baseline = 0.98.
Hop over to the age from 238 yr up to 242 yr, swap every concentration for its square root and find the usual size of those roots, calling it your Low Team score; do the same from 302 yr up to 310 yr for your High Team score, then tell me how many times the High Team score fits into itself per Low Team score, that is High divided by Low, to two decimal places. 1.00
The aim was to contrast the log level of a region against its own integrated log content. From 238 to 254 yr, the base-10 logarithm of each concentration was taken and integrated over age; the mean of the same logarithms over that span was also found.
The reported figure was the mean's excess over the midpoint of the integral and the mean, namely -13.7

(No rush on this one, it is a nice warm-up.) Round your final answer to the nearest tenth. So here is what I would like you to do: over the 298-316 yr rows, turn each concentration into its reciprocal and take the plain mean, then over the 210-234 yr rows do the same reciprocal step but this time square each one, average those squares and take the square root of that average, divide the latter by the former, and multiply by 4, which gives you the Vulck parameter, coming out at 4.9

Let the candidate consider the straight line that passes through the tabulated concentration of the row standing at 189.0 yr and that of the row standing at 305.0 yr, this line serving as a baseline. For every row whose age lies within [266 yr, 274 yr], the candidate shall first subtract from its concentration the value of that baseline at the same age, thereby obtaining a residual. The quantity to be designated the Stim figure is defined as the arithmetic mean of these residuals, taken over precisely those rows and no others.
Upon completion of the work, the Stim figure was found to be 10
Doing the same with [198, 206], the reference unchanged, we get 27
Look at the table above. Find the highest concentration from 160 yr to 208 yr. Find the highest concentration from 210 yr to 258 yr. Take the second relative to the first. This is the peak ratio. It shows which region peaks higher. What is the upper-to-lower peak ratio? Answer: 0.95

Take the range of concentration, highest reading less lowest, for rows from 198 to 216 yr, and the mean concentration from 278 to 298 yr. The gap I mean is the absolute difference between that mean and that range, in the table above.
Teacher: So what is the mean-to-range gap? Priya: 62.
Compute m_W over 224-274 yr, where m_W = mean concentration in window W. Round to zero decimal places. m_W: 65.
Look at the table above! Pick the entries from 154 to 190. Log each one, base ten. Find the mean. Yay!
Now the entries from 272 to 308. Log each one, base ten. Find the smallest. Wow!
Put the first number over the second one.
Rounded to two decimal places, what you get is 0.97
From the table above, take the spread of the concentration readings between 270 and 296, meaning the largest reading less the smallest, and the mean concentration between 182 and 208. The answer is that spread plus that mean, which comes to 58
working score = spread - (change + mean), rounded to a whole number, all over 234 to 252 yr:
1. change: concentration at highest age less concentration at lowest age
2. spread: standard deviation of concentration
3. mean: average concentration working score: -70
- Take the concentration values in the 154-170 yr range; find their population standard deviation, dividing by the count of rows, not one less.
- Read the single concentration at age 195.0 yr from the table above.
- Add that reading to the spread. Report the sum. 64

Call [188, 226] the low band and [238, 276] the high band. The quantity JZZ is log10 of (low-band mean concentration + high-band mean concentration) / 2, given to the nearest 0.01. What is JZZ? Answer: 1.80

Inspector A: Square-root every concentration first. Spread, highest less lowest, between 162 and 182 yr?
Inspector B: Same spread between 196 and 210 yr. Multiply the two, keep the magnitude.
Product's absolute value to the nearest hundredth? 0.22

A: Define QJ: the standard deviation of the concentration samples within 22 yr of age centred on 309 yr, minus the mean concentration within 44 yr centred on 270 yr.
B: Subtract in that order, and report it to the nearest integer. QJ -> -67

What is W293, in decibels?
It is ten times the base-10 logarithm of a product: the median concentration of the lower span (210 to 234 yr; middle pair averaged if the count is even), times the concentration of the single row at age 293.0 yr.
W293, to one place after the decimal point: 36.0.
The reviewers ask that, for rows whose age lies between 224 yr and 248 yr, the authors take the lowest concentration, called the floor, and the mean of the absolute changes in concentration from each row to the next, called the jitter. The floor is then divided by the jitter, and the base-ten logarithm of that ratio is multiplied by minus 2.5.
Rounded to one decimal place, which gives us -3.1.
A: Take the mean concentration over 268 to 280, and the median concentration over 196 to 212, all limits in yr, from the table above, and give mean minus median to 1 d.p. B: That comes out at 2.4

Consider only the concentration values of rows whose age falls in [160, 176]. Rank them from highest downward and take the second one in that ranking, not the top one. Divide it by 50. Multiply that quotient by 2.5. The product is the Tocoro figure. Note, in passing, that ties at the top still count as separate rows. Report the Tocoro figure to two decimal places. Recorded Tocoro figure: 3.60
